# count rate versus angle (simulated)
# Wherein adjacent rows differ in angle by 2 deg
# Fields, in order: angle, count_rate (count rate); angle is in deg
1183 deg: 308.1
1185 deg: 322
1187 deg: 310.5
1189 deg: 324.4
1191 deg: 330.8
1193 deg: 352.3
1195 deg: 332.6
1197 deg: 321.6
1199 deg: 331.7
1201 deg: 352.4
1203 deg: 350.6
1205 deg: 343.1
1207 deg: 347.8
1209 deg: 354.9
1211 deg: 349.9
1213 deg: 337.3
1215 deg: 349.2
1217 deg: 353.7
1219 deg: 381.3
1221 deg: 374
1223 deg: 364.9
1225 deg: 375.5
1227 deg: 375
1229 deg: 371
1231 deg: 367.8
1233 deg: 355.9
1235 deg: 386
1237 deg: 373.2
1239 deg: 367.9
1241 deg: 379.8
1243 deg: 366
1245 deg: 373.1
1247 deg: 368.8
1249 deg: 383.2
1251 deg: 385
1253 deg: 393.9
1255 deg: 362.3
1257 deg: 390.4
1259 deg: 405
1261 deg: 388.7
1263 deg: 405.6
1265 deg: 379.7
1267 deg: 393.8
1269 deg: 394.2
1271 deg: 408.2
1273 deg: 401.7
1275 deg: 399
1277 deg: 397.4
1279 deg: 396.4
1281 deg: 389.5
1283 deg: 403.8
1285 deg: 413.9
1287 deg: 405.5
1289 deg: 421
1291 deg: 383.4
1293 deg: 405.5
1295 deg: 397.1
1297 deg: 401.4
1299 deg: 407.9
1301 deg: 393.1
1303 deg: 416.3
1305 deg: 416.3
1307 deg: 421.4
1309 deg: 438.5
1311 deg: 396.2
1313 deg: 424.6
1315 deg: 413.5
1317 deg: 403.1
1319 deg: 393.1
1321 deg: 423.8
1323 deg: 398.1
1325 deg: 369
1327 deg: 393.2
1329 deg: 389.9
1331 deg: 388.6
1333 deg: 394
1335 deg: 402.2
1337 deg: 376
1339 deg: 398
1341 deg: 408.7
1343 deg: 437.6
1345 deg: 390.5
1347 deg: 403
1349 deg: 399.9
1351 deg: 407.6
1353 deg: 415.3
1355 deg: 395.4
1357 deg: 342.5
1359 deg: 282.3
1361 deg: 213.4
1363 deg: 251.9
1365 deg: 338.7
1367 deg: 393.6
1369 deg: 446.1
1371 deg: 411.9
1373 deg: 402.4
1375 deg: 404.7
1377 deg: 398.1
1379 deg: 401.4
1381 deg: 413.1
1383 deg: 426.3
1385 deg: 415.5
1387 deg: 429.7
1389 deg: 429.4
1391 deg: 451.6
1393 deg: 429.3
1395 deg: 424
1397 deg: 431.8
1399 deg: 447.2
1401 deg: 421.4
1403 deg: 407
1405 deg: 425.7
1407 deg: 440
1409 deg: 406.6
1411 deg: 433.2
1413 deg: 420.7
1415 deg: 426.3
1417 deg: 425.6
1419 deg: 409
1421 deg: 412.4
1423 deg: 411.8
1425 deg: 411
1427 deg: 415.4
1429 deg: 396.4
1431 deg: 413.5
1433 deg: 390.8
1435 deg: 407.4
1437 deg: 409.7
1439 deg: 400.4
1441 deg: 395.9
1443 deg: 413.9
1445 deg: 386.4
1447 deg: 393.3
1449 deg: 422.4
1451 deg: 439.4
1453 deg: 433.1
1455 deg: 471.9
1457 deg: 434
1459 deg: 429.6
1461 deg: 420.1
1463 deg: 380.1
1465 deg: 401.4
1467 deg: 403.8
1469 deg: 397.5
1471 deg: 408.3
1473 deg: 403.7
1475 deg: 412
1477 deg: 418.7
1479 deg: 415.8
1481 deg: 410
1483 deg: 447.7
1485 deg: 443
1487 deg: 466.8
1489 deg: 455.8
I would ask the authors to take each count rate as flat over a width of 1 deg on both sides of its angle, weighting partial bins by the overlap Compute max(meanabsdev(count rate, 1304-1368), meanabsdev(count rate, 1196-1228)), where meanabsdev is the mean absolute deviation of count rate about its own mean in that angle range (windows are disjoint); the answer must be 33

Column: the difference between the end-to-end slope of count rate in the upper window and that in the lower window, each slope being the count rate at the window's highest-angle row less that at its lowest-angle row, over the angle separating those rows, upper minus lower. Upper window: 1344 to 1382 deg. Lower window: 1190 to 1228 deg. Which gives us -0.6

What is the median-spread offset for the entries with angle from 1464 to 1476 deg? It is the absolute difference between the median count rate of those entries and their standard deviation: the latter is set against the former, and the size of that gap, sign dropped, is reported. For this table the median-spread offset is 399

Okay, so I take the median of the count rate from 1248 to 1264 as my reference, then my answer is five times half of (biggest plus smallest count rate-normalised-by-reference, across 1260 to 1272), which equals 5.06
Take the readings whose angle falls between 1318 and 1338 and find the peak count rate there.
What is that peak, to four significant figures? 423.8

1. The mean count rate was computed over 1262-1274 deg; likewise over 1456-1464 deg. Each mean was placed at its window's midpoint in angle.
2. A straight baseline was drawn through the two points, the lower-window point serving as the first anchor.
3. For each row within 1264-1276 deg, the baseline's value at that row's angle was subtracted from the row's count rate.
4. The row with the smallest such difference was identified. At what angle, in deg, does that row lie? 1265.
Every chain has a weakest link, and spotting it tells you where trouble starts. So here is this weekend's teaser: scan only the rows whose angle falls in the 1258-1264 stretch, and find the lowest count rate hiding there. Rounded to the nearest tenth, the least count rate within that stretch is 388.7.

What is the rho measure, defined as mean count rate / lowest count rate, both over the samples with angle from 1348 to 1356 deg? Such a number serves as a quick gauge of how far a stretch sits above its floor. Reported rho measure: 1.023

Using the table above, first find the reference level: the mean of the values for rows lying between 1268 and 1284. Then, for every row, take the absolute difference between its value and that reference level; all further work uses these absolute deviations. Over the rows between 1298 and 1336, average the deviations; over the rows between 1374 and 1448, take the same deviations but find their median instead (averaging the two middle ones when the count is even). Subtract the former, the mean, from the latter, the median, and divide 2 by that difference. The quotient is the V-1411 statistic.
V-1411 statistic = 1.45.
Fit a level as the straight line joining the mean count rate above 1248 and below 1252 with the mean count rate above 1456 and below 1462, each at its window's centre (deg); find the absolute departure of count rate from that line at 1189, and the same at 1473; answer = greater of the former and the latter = 47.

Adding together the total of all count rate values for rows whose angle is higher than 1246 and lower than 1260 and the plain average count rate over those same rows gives 3073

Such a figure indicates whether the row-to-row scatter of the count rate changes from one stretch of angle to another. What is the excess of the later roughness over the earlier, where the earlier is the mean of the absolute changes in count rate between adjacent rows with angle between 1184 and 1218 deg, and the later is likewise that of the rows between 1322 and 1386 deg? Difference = 14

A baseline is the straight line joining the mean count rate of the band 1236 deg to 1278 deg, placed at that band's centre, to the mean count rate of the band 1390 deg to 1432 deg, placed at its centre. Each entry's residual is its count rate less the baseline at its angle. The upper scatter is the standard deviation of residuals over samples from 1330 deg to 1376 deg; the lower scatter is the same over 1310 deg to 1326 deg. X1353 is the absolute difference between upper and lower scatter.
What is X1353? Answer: 39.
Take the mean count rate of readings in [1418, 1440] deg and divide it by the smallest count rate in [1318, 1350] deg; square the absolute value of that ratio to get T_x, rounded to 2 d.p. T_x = 1.22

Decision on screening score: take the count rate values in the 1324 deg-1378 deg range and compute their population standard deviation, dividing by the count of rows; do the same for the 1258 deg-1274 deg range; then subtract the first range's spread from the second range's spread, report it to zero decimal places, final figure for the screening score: -43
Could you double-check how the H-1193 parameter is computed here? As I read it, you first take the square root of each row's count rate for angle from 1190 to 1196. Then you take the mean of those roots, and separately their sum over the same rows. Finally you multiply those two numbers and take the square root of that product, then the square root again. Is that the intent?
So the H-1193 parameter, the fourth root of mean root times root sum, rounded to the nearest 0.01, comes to 5.65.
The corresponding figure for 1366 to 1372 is 5.95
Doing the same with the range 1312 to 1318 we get 5.94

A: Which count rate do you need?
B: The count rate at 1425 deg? 411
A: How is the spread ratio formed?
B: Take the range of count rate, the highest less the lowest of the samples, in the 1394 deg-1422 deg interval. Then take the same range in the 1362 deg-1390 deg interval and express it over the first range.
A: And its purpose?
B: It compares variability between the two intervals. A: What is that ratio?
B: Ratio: 4.8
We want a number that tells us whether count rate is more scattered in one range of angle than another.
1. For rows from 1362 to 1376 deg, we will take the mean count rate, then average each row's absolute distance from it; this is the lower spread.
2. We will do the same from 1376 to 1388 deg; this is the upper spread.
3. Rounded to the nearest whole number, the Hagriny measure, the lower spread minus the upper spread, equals 38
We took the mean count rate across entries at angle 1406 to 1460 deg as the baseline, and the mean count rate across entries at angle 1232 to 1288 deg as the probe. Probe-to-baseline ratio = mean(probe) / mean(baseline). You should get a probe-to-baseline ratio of 0.93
